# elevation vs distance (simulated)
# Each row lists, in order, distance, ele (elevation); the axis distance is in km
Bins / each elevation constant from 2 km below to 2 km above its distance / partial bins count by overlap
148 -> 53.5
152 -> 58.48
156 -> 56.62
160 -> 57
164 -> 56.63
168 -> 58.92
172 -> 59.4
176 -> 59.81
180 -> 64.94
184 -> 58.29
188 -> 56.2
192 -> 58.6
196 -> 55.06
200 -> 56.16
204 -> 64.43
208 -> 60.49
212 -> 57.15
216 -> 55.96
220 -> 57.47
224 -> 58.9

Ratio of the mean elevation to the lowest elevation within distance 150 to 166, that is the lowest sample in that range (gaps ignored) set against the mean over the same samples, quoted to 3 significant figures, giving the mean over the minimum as 1.01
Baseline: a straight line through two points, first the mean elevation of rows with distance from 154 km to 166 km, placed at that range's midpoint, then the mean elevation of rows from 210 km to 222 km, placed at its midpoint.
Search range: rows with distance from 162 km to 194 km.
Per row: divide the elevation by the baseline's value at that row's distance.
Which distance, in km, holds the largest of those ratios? 180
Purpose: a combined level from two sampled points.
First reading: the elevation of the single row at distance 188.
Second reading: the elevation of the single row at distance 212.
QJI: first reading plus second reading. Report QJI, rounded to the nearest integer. 113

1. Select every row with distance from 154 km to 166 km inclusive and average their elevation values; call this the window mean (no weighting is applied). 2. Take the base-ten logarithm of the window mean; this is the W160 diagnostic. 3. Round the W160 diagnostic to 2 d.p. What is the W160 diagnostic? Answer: 1.75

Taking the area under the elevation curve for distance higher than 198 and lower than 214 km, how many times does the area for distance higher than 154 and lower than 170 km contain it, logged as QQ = 0.96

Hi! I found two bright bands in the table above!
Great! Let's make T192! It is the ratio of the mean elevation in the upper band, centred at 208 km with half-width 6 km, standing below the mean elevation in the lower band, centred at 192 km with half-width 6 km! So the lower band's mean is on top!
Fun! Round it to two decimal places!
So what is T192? 0.93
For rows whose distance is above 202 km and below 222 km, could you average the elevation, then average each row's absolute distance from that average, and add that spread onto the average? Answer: 61.8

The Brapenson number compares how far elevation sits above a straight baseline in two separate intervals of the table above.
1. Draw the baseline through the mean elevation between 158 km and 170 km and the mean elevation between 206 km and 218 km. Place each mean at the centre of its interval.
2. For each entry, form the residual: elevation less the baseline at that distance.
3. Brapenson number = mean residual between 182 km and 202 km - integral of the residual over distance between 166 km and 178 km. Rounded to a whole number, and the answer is -22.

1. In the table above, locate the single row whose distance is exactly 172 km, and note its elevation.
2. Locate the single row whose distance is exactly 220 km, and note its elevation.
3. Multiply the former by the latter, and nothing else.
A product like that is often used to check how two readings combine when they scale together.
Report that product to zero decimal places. 3414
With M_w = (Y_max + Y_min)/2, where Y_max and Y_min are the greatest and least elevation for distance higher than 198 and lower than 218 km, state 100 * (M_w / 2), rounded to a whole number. 3010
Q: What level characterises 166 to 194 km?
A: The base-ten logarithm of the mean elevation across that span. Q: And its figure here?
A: 1.77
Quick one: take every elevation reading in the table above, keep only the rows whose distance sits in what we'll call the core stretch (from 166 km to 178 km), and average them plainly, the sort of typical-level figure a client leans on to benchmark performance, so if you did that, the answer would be 59.4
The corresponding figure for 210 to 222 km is 56.9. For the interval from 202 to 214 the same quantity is 60.7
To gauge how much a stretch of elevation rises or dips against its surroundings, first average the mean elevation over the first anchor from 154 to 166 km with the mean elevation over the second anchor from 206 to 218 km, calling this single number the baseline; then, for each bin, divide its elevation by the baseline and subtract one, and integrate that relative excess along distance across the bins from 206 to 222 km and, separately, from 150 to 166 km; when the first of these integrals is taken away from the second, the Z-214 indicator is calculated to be -0.16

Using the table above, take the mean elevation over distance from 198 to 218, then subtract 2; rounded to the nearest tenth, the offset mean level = 56.8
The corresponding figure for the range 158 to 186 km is 57.3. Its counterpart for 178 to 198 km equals 56.6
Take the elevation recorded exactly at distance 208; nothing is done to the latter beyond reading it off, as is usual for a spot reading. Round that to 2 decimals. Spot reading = 60.49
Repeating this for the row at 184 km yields 58.29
